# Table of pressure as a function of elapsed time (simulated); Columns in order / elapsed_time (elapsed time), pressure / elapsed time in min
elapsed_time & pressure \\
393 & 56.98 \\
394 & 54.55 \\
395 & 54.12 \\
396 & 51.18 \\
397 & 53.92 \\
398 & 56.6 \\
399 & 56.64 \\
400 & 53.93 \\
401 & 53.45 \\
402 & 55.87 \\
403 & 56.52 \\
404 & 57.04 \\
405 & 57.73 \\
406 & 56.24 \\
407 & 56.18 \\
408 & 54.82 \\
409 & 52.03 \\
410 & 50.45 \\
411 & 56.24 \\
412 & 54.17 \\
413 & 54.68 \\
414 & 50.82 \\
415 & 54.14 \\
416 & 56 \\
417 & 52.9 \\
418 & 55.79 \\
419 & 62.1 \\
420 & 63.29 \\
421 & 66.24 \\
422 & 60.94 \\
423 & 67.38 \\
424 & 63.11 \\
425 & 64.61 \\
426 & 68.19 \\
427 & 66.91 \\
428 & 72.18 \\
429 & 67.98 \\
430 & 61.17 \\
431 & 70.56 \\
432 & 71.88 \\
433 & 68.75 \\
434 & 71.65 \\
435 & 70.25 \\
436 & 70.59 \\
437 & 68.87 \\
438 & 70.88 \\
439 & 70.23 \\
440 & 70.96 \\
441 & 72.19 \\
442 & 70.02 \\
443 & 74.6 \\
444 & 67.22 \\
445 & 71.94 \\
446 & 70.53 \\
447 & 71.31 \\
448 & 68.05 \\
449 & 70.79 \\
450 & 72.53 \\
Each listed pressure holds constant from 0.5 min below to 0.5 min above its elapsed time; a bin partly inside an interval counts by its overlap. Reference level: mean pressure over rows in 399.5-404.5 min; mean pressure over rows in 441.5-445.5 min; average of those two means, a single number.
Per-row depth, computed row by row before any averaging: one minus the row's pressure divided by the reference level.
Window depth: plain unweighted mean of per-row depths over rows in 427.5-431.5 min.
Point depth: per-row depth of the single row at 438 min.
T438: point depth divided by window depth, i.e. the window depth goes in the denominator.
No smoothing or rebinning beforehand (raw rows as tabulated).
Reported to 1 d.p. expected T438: 1.6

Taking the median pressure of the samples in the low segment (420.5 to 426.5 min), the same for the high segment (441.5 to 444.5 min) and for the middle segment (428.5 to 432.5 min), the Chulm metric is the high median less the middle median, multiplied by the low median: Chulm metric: 49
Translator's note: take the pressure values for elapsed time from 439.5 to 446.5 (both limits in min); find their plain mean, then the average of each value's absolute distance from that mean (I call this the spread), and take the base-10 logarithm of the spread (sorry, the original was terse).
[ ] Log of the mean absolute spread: 0.20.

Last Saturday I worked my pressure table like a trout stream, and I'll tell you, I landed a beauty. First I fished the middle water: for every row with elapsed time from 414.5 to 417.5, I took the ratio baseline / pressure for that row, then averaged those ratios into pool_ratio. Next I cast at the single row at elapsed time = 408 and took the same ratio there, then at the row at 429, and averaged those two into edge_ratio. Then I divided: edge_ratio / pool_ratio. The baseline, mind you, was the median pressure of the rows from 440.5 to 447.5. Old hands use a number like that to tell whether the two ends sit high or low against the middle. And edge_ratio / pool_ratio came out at 0.89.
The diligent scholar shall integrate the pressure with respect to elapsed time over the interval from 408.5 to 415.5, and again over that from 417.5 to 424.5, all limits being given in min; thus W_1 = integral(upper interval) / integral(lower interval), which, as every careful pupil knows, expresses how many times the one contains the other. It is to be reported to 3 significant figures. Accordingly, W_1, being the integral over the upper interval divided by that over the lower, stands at 1.18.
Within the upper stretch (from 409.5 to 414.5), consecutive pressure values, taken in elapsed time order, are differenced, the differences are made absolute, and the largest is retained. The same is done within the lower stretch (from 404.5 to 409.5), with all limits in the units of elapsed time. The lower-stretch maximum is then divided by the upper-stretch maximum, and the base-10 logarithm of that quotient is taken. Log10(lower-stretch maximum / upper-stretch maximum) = -0.32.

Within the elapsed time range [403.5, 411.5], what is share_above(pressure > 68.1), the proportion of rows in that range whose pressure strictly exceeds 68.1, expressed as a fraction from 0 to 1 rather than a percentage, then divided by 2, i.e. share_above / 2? 0.0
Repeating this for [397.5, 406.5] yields 0.0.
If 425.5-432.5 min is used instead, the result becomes 0.3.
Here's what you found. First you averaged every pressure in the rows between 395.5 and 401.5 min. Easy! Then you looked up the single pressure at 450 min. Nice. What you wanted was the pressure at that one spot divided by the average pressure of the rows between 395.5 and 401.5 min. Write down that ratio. 1.34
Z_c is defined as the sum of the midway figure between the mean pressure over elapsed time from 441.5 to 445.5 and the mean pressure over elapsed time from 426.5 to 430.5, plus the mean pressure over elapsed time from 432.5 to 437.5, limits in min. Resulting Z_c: 139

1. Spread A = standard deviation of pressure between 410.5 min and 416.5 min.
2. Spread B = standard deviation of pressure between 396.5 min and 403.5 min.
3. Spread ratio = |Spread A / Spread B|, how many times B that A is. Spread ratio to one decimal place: 1.3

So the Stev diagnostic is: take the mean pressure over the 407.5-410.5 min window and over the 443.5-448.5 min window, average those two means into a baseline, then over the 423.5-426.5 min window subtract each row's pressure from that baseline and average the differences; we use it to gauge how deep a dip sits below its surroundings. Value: -4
